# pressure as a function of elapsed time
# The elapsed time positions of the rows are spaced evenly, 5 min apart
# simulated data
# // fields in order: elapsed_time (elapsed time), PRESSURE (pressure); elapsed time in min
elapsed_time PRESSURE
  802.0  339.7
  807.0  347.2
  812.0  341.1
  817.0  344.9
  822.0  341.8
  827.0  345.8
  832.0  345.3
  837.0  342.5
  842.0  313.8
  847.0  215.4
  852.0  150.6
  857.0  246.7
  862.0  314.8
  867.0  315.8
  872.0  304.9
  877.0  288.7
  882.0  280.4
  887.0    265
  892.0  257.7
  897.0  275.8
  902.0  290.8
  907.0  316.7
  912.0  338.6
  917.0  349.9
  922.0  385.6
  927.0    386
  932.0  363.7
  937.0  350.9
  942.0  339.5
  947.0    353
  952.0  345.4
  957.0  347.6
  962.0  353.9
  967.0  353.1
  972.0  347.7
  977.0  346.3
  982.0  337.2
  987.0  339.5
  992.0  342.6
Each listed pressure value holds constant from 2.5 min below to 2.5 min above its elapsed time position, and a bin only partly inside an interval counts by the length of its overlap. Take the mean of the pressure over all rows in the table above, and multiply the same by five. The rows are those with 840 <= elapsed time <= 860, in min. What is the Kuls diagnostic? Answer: 1158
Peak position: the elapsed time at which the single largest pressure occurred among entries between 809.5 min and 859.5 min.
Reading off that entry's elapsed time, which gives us 827.0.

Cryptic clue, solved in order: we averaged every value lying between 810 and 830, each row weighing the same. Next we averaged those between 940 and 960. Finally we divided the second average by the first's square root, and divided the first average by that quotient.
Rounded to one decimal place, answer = 18.4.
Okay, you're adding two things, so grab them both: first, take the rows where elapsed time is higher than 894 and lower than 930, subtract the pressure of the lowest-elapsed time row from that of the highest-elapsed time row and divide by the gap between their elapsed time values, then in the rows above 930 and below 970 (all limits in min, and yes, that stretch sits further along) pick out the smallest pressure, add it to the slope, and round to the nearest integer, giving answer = 343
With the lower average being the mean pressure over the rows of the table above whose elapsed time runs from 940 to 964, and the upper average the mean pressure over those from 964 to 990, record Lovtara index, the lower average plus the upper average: 693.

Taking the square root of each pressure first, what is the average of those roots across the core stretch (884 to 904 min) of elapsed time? 16.5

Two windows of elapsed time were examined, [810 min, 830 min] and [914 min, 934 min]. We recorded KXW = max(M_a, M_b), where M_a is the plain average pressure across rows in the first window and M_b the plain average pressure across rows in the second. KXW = 371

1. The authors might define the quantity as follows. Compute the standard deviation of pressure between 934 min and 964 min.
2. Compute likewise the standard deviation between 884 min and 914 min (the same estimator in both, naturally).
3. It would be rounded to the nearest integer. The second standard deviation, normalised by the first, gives 6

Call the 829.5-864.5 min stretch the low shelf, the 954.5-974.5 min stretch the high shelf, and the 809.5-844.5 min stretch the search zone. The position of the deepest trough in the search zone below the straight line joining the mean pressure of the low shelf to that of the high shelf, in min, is 842.0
